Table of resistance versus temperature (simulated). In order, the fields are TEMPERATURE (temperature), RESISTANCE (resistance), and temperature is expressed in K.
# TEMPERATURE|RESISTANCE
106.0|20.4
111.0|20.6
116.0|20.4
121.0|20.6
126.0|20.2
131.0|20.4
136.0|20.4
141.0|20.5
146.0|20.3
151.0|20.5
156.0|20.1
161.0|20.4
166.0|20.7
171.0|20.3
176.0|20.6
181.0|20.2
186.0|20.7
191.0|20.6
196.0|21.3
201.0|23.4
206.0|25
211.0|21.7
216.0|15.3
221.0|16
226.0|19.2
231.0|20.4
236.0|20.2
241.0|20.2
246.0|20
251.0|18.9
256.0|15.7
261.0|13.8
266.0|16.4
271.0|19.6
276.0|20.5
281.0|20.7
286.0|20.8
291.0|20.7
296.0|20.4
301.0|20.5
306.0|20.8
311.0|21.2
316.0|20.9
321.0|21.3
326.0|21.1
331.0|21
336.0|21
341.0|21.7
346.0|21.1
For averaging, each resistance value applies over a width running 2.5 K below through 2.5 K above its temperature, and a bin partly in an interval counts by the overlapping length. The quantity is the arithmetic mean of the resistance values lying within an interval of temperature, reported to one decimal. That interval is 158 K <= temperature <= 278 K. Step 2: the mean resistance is 19.6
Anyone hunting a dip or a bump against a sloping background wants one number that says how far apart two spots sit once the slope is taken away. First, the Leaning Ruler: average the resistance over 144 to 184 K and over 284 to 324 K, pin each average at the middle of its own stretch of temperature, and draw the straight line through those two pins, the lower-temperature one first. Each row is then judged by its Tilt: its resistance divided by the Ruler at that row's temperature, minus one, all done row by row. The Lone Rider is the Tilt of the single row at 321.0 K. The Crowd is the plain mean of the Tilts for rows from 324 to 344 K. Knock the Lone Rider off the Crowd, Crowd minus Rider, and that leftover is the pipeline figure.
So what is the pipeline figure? -0.007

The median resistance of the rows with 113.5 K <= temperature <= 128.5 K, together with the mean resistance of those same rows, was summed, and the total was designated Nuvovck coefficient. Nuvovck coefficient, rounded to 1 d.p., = 40.8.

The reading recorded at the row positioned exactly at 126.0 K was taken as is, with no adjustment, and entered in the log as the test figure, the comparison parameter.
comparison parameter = 20.2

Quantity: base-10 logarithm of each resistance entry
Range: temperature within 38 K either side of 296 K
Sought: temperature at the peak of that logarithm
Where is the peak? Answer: 321.0 K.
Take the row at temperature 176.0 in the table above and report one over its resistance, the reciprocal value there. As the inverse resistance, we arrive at 0.0485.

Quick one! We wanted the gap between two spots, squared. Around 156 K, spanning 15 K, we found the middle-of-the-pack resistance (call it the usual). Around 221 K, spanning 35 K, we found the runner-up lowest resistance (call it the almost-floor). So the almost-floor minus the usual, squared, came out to 19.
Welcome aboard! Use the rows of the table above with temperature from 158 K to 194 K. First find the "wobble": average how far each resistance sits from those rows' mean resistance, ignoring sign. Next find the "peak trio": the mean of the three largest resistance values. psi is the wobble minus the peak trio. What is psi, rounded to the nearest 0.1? -20.5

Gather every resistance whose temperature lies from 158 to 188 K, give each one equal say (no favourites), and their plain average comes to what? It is 20.5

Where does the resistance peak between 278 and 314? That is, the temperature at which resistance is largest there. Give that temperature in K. 311.0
